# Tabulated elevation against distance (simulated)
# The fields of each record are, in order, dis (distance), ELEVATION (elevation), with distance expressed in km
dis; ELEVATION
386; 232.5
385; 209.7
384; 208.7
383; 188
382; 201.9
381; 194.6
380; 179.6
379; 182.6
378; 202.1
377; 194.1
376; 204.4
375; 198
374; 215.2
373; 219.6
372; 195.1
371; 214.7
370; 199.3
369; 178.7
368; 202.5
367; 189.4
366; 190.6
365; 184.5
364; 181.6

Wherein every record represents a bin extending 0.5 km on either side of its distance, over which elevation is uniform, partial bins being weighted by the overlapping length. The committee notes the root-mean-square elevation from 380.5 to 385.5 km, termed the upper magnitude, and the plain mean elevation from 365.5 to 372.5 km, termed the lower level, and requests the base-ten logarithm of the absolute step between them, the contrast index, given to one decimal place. 0.7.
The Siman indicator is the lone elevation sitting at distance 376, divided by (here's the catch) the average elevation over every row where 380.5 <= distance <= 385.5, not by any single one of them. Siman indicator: 1.02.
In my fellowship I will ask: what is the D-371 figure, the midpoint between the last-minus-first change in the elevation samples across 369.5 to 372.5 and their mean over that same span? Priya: 99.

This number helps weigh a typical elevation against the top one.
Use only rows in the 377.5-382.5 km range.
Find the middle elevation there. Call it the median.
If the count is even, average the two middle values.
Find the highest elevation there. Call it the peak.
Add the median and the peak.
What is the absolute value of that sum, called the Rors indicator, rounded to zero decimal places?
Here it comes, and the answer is 397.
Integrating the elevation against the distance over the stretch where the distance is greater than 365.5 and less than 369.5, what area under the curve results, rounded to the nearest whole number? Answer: 761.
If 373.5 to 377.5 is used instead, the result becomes 812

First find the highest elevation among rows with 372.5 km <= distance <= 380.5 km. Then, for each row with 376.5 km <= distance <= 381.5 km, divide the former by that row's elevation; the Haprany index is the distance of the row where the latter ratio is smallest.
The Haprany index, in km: 378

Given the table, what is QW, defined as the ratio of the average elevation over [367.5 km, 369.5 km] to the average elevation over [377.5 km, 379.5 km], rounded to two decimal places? 0.99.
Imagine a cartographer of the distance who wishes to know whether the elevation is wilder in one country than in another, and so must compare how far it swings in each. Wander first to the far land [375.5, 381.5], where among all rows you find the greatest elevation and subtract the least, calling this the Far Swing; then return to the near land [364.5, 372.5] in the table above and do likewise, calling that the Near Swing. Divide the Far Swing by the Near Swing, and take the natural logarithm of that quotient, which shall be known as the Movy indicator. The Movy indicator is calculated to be -0.37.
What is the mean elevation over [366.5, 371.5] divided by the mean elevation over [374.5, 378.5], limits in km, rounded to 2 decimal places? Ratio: 0.99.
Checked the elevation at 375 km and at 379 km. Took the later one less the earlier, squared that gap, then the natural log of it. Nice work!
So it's 5.5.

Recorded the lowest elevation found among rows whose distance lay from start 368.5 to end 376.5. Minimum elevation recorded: 178.7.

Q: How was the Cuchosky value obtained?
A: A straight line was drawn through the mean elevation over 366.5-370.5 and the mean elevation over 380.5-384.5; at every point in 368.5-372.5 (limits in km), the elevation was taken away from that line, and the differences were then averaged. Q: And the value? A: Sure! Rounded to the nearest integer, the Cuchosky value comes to -4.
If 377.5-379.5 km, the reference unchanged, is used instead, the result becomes 4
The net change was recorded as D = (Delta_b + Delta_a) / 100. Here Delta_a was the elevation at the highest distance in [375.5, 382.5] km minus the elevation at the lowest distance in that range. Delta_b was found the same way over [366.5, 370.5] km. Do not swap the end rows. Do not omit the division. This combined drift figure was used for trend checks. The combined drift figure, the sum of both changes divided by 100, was 0.07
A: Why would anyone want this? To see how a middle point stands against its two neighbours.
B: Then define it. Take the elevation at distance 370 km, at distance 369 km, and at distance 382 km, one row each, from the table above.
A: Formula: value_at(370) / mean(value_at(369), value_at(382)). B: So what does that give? 1.05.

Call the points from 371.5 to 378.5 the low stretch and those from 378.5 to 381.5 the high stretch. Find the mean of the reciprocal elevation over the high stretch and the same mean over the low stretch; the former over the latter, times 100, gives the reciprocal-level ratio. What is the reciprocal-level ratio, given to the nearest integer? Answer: 110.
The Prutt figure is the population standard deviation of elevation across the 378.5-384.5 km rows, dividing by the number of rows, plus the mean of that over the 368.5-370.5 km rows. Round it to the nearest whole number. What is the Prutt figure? 199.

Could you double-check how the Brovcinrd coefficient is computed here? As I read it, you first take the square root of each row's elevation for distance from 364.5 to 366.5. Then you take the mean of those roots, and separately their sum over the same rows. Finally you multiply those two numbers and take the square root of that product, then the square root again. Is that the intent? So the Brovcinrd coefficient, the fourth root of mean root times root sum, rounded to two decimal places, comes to 4.40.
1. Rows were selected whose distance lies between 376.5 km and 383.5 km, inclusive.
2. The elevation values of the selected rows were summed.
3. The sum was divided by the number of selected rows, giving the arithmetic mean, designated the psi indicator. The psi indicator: 192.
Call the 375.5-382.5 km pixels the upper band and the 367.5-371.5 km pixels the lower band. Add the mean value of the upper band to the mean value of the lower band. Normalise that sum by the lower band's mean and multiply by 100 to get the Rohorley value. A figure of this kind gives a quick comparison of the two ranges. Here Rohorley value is 198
